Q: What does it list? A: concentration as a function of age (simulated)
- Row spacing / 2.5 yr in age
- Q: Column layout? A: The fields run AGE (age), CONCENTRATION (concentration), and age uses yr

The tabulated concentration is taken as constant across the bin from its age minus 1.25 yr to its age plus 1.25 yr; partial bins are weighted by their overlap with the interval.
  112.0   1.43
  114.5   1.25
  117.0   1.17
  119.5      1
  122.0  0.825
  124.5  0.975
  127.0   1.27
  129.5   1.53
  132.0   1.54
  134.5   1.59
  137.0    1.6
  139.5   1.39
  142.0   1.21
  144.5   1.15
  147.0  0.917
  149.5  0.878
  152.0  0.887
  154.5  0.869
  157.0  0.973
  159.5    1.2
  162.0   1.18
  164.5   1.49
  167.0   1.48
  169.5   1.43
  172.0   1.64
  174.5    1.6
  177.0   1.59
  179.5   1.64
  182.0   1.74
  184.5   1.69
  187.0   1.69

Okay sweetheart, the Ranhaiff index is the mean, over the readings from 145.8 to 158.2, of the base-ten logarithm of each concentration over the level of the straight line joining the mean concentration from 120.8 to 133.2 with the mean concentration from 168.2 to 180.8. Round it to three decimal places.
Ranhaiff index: -0.194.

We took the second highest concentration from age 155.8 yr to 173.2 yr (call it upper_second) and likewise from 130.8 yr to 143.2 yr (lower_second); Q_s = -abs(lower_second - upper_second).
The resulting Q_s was -0.1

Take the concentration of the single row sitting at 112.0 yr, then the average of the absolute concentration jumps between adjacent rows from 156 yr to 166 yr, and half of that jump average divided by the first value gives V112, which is 0.065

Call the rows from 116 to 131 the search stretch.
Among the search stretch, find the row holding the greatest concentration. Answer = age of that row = 129.5 yr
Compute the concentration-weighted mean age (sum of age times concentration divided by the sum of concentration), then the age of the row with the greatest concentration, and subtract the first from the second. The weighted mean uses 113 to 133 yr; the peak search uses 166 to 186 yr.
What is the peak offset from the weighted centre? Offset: 58.1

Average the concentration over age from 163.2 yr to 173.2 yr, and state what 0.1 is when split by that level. 0.066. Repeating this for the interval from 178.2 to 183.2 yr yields 0.059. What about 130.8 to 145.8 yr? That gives 0.071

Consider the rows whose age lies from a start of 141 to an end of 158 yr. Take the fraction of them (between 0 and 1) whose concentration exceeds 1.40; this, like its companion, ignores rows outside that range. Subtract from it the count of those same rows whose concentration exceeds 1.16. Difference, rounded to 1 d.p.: -1.0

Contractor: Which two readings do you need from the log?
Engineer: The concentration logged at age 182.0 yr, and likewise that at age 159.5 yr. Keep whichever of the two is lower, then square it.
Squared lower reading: 1.44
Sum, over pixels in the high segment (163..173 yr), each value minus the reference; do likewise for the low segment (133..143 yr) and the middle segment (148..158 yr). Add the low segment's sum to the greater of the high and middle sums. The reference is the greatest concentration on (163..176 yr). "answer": -1.3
